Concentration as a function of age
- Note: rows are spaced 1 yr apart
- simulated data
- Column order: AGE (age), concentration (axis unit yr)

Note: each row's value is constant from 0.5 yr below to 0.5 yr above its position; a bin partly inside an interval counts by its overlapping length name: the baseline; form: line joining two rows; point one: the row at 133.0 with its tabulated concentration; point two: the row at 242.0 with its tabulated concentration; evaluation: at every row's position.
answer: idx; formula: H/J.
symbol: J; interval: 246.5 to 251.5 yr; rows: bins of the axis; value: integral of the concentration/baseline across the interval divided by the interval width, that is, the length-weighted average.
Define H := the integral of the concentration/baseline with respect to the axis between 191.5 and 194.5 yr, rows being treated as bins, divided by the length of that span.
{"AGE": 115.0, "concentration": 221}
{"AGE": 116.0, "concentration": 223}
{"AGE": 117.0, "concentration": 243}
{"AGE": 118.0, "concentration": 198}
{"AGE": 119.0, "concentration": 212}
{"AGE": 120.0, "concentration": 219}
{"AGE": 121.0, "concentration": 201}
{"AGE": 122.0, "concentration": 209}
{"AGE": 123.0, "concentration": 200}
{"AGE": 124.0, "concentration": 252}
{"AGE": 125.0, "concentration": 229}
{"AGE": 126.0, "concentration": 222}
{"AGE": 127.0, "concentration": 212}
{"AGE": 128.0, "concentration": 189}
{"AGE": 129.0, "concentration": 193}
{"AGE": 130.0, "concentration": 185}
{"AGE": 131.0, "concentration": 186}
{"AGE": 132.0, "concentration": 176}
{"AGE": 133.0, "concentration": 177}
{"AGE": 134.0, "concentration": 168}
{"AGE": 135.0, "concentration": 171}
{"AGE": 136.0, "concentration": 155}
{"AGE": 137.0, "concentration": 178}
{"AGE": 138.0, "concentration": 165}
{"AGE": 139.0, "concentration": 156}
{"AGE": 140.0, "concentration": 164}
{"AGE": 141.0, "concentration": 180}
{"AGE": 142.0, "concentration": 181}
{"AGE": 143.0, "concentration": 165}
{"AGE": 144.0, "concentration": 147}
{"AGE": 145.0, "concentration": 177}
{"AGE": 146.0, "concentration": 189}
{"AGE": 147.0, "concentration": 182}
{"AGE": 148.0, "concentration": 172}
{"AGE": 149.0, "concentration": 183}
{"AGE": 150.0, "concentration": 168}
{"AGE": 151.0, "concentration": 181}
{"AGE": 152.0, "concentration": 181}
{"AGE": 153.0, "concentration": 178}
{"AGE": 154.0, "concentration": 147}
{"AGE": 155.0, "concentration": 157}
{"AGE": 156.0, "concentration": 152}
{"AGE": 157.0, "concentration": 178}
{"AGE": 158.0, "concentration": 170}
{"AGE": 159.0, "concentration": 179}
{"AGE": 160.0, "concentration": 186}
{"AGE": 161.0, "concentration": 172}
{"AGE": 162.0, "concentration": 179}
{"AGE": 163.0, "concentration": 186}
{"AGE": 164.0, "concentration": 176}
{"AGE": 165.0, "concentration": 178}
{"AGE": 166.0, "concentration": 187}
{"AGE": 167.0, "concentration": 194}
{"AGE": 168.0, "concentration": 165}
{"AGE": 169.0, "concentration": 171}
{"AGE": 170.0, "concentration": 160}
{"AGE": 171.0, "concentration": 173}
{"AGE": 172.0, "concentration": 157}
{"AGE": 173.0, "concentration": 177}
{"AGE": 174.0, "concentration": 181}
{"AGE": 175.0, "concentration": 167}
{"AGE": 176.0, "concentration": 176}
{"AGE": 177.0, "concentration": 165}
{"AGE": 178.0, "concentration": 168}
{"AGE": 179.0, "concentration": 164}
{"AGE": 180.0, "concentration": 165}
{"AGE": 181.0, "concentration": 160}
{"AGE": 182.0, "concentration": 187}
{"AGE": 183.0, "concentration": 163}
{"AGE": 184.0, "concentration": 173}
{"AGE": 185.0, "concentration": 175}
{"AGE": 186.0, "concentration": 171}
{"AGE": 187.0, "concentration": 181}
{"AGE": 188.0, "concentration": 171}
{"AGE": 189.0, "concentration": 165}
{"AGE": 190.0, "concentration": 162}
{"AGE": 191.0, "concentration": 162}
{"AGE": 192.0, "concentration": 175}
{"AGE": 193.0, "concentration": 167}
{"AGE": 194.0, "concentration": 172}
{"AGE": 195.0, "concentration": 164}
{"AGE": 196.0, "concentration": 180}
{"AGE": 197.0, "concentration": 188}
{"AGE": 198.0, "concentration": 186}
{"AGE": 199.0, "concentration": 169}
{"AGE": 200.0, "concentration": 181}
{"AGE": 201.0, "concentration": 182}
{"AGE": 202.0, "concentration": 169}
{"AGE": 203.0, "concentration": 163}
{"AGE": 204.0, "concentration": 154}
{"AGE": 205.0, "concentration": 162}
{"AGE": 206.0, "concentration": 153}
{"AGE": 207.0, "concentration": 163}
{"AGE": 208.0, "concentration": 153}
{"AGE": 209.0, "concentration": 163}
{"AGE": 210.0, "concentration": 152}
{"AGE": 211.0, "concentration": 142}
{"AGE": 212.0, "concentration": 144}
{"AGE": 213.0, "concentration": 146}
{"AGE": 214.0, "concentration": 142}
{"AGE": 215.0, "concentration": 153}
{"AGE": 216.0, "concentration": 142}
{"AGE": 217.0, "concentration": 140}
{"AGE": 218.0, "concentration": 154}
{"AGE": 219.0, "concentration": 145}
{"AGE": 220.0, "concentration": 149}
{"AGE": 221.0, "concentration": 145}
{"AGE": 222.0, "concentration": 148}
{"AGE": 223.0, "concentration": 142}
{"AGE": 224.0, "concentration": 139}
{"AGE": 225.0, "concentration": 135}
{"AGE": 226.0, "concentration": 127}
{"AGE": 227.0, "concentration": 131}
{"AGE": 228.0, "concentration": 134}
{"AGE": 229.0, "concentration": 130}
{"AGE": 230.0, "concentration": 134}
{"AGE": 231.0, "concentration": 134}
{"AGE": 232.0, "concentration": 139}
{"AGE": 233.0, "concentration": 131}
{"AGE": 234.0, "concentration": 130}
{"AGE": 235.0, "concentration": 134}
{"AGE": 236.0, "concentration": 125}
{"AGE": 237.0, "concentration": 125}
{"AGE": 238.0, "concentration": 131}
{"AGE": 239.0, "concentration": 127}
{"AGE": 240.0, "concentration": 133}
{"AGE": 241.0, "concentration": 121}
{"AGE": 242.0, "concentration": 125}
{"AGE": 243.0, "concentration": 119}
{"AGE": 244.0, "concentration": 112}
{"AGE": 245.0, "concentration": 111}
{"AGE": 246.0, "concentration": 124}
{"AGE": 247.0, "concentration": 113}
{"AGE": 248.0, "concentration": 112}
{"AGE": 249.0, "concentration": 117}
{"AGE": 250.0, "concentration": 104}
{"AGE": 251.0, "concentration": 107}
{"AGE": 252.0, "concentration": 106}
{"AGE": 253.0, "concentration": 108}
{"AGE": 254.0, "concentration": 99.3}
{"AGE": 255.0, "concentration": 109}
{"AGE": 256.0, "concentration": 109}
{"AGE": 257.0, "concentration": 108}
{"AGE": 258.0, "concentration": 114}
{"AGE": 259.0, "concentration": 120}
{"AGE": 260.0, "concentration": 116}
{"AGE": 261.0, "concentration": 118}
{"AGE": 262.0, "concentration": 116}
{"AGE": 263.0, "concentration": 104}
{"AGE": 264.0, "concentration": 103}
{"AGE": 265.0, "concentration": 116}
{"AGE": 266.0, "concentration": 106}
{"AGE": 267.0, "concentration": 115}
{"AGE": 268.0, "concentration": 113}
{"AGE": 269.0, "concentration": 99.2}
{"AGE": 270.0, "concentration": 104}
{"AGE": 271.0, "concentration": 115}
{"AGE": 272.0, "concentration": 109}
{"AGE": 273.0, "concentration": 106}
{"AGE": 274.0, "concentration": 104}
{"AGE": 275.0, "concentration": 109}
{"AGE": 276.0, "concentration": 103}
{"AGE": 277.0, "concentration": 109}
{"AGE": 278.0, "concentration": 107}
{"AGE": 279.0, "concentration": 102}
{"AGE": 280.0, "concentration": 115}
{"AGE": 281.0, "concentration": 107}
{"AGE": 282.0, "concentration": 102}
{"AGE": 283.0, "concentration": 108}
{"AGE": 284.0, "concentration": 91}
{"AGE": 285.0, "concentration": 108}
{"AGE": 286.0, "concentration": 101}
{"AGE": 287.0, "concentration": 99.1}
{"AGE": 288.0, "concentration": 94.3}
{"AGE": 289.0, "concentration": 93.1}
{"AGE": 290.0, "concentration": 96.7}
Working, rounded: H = 1.15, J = 0.91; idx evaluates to 1.27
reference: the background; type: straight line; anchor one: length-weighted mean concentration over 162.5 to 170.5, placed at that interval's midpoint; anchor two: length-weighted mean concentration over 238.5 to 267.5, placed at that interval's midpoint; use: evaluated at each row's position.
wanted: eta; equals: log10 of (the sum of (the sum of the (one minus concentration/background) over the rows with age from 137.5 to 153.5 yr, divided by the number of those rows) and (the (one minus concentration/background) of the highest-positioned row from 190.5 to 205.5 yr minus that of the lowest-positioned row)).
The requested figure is -1.5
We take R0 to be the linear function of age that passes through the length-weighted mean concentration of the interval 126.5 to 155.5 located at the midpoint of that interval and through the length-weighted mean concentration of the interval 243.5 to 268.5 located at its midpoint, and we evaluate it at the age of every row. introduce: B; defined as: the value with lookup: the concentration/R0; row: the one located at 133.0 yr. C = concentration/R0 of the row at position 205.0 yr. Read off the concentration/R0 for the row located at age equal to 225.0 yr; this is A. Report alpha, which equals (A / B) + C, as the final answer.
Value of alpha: 2.23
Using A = 1.05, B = 0.99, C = 1.16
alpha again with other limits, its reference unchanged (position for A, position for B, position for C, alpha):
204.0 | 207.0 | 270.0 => 1.94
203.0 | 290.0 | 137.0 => 2.12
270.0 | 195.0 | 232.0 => 2.00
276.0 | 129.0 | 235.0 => 2.06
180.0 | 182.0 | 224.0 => 1.95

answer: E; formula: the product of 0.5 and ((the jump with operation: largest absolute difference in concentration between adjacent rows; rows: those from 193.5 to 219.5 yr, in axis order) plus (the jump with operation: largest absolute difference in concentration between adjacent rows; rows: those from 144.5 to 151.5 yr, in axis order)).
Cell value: 16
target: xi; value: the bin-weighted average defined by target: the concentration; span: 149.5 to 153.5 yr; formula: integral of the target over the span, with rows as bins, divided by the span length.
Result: 177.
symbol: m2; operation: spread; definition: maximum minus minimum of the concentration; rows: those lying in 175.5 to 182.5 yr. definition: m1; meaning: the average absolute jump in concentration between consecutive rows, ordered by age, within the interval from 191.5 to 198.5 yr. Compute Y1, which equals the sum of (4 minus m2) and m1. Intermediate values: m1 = 7.8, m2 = 27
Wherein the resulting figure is -15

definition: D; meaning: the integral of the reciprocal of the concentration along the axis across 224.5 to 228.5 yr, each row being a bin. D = 0.030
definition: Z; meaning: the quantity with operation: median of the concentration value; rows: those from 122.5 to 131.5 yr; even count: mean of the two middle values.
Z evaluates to 200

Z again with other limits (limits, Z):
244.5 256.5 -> 109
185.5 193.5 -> 169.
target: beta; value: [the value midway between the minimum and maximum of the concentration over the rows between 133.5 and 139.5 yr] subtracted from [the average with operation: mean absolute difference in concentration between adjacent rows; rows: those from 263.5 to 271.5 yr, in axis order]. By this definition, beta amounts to -157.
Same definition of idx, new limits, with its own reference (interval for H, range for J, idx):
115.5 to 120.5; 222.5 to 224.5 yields 1.13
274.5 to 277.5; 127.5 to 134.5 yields 0.96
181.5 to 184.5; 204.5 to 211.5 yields 1.03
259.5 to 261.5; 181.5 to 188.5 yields 0.88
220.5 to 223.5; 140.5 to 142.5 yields 1.03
